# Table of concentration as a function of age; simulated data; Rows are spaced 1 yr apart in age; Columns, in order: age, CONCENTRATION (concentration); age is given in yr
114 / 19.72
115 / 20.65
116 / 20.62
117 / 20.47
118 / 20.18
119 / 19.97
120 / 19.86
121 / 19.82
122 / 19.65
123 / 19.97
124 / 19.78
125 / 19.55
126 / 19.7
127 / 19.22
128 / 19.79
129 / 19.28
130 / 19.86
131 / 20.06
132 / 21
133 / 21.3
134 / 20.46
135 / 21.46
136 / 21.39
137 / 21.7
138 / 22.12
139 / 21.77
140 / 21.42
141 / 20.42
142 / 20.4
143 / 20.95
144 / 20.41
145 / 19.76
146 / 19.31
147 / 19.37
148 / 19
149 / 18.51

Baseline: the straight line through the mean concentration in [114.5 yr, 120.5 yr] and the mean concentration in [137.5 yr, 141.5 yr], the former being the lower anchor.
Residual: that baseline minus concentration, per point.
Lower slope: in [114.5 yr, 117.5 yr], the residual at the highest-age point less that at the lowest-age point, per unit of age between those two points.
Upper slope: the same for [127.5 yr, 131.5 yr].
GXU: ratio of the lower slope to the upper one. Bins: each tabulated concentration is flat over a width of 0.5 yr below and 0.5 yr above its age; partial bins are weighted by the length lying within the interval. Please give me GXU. -3.7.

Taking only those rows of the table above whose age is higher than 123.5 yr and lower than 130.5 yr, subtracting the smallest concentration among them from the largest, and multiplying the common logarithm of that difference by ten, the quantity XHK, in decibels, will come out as -2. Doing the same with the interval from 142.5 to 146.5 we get 2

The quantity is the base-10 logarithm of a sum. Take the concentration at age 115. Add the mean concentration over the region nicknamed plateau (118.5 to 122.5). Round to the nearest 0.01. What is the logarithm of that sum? 1.61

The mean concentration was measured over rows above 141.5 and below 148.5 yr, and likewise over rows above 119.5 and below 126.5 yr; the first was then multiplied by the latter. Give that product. 393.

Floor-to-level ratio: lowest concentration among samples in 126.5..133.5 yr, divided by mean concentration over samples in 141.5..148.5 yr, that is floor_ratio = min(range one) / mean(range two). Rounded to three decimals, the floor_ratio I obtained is 0.967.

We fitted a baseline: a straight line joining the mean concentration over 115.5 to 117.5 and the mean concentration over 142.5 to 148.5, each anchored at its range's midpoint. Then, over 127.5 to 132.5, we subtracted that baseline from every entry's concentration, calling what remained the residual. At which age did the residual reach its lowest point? 129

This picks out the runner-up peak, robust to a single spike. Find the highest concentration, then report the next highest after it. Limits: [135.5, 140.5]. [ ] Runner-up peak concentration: 21.77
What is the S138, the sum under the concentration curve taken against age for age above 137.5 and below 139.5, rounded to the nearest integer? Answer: 44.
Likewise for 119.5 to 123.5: 79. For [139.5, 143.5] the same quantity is 83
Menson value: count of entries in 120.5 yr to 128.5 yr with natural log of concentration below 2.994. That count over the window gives 7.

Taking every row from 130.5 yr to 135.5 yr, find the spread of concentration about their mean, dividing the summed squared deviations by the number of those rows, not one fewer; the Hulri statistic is 0.52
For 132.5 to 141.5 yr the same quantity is 0.53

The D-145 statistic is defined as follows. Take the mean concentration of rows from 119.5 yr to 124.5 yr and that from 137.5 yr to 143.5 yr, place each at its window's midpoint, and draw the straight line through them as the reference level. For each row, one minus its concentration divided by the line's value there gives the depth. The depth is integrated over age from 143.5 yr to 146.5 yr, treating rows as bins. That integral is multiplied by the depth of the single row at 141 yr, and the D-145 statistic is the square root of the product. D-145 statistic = 0.094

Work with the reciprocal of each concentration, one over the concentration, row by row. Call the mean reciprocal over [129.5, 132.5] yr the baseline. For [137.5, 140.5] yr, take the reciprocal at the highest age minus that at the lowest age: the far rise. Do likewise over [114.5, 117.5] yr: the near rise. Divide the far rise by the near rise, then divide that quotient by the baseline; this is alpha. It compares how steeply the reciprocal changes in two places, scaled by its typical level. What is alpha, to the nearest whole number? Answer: 70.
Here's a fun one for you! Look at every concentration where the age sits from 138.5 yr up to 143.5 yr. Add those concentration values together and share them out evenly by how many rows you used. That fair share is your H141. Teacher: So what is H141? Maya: 21.0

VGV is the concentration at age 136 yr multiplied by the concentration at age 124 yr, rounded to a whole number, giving 423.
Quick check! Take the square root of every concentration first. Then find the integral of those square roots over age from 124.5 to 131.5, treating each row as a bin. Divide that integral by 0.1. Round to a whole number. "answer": 310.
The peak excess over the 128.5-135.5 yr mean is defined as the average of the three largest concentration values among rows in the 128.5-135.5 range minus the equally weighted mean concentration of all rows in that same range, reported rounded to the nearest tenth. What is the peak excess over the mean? 0.8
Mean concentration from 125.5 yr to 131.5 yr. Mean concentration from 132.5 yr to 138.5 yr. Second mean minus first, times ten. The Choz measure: 18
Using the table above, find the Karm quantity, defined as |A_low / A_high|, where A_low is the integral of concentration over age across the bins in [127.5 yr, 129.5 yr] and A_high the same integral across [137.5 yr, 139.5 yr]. 0.89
